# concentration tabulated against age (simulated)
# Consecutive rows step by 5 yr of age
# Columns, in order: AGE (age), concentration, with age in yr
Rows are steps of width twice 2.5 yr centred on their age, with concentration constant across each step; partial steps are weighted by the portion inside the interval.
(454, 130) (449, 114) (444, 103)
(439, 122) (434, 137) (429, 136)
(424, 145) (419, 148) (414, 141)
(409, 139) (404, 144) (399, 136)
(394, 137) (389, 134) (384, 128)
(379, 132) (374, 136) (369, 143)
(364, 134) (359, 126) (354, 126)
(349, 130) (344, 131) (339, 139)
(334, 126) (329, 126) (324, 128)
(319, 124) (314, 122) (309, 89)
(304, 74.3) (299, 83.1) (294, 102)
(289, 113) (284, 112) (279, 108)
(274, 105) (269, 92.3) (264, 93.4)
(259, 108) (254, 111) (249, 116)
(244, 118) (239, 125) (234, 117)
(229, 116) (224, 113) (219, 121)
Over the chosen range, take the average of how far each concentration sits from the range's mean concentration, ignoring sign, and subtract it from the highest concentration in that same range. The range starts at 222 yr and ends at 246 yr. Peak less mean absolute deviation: 122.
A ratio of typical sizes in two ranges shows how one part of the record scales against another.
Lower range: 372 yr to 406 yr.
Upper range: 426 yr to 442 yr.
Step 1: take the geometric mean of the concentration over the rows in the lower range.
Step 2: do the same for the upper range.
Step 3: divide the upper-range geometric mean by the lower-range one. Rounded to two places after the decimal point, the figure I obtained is 0.97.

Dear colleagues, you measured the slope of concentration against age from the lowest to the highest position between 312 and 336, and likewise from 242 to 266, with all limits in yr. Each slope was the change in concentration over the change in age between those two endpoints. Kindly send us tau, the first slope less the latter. 1.4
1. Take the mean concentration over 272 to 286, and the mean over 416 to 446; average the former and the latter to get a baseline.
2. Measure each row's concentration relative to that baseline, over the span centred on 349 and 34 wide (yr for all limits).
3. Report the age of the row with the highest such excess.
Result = 339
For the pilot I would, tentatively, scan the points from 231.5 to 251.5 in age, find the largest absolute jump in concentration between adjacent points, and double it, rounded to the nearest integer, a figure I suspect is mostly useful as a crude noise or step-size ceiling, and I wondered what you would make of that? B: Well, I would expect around 16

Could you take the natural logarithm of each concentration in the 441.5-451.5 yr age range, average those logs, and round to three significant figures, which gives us 4.69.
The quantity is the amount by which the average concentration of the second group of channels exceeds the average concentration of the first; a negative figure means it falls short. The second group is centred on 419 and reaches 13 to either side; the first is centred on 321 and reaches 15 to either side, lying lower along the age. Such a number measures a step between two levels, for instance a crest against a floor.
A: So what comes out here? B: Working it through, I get 23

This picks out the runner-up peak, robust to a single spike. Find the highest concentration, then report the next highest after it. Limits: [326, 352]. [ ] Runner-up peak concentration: 131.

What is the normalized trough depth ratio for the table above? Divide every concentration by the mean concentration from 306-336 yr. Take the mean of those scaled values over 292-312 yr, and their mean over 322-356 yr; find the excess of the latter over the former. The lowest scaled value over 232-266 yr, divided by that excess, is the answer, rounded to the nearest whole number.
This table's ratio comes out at 2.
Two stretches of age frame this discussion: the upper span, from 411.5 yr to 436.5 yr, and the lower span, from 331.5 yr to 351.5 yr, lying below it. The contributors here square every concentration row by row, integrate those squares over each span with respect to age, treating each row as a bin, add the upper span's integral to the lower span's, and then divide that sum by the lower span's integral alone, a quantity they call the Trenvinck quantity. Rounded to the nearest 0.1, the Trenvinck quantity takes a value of 2.4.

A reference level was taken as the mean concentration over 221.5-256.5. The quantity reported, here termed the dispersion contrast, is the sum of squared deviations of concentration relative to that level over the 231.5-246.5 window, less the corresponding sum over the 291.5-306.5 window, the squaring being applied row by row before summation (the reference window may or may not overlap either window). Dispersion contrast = -3046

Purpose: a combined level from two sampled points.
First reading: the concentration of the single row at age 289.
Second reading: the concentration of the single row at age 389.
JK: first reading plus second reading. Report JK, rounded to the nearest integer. 247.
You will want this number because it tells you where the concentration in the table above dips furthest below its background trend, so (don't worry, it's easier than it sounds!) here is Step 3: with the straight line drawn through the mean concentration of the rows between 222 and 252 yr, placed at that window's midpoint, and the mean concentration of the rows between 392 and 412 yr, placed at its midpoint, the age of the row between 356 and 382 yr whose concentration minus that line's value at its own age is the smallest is 359 yr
